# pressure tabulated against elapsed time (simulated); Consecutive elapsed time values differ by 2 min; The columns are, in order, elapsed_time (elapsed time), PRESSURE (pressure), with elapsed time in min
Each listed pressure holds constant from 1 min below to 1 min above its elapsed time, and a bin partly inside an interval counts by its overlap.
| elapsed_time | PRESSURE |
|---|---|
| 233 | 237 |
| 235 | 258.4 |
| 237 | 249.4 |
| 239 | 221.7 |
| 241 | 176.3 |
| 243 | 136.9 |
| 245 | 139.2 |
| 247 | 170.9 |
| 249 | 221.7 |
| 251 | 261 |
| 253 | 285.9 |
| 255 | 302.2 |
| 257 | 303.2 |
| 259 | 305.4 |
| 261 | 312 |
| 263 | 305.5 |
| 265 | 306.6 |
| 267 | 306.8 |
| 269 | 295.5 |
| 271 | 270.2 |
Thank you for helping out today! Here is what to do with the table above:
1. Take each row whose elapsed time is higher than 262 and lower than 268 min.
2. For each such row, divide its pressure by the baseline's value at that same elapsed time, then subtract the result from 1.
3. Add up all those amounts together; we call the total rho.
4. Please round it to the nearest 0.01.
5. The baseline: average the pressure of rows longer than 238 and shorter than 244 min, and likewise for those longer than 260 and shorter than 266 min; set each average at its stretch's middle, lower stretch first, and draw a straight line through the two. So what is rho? 0.12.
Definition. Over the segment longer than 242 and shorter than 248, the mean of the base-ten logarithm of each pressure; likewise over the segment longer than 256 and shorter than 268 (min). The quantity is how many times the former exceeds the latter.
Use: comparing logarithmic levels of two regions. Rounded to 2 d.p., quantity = 0.87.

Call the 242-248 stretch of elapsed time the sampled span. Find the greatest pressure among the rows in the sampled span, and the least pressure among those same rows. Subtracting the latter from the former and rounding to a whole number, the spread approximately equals 34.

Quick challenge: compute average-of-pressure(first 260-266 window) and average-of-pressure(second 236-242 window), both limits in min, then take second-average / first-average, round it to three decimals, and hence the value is 0.701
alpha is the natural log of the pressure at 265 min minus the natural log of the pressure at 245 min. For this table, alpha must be 0.79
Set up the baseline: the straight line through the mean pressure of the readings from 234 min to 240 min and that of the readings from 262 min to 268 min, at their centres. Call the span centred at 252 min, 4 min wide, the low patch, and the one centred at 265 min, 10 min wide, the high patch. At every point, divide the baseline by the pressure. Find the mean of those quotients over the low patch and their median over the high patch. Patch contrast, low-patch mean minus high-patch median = 0.0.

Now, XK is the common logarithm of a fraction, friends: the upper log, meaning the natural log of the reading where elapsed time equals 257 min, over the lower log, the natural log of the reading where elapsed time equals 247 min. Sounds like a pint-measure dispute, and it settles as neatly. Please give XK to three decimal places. 0.046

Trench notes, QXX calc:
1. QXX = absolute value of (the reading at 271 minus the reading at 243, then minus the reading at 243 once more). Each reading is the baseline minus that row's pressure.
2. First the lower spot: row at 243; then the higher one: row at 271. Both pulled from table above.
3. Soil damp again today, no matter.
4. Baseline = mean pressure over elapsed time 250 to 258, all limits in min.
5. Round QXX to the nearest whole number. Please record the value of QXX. 284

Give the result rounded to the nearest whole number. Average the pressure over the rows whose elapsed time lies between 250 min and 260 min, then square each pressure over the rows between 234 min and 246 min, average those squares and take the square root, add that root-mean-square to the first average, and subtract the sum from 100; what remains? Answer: -395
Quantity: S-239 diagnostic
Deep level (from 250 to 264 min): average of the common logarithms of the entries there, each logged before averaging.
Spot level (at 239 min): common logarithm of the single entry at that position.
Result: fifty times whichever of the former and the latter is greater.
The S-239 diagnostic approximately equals 124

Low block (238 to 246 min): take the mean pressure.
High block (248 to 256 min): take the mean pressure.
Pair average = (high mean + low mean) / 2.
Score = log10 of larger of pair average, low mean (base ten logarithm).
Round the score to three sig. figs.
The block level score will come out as 2.34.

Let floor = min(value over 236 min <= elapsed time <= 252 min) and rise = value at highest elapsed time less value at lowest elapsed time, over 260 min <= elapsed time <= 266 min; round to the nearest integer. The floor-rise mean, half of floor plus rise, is 66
